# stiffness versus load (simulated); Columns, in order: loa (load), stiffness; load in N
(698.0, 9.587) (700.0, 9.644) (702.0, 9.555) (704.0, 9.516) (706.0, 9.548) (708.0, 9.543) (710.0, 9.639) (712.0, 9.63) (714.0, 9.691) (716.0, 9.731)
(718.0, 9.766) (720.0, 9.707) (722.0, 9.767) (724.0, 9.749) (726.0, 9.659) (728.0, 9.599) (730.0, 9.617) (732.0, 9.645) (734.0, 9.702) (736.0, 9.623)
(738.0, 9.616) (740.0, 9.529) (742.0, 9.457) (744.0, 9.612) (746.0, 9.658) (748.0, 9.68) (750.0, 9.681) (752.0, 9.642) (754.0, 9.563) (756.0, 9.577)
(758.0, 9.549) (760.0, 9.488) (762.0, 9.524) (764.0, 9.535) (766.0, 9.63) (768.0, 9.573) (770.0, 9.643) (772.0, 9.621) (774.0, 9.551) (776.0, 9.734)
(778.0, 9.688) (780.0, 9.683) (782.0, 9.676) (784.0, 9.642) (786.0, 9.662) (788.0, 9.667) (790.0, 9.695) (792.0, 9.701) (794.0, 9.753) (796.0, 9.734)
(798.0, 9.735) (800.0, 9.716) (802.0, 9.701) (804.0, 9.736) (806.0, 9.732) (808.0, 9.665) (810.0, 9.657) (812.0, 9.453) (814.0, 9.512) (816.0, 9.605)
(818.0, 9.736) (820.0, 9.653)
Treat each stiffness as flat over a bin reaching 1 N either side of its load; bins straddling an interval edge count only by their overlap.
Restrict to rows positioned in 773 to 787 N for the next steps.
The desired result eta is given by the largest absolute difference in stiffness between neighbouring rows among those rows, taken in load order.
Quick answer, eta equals 0.18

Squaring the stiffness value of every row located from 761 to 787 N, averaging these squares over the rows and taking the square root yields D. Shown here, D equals 9.63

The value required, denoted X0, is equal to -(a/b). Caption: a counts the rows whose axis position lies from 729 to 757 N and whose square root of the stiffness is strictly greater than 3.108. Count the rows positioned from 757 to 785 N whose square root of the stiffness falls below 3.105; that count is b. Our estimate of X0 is -0.4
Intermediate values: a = 3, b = 8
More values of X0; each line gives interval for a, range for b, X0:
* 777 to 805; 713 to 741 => -2.6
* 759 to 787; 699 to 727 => -0.8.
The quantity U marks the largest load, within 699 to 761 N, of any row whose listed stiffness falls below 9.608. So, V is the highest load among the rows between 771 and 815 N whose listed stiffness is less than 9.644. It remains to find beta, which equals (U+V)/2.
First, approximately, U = 760.0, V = 814.0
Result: 787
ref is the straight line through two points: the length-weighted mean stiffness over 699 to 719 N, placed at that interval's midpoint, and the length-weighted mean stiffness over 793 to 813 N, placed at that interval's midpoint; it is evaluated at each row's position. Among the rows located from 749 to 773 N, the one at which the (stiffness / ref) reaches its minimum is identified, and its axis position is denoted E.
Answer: 760.0 N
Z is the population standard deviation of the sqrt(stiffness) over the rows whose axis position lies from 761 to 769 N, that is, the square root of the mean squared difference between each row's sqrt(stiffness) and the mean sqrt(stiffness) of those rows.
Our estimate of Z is 0.007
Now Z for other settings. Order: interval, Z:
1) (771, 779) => 0.011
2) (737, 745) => 0.011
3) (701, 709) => 0.002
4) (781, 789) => 0.002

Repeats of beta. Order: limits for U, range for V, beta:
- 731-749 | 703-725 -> 727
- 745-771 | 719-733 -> 749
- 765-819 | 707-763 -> 789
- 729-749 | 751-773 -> 757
